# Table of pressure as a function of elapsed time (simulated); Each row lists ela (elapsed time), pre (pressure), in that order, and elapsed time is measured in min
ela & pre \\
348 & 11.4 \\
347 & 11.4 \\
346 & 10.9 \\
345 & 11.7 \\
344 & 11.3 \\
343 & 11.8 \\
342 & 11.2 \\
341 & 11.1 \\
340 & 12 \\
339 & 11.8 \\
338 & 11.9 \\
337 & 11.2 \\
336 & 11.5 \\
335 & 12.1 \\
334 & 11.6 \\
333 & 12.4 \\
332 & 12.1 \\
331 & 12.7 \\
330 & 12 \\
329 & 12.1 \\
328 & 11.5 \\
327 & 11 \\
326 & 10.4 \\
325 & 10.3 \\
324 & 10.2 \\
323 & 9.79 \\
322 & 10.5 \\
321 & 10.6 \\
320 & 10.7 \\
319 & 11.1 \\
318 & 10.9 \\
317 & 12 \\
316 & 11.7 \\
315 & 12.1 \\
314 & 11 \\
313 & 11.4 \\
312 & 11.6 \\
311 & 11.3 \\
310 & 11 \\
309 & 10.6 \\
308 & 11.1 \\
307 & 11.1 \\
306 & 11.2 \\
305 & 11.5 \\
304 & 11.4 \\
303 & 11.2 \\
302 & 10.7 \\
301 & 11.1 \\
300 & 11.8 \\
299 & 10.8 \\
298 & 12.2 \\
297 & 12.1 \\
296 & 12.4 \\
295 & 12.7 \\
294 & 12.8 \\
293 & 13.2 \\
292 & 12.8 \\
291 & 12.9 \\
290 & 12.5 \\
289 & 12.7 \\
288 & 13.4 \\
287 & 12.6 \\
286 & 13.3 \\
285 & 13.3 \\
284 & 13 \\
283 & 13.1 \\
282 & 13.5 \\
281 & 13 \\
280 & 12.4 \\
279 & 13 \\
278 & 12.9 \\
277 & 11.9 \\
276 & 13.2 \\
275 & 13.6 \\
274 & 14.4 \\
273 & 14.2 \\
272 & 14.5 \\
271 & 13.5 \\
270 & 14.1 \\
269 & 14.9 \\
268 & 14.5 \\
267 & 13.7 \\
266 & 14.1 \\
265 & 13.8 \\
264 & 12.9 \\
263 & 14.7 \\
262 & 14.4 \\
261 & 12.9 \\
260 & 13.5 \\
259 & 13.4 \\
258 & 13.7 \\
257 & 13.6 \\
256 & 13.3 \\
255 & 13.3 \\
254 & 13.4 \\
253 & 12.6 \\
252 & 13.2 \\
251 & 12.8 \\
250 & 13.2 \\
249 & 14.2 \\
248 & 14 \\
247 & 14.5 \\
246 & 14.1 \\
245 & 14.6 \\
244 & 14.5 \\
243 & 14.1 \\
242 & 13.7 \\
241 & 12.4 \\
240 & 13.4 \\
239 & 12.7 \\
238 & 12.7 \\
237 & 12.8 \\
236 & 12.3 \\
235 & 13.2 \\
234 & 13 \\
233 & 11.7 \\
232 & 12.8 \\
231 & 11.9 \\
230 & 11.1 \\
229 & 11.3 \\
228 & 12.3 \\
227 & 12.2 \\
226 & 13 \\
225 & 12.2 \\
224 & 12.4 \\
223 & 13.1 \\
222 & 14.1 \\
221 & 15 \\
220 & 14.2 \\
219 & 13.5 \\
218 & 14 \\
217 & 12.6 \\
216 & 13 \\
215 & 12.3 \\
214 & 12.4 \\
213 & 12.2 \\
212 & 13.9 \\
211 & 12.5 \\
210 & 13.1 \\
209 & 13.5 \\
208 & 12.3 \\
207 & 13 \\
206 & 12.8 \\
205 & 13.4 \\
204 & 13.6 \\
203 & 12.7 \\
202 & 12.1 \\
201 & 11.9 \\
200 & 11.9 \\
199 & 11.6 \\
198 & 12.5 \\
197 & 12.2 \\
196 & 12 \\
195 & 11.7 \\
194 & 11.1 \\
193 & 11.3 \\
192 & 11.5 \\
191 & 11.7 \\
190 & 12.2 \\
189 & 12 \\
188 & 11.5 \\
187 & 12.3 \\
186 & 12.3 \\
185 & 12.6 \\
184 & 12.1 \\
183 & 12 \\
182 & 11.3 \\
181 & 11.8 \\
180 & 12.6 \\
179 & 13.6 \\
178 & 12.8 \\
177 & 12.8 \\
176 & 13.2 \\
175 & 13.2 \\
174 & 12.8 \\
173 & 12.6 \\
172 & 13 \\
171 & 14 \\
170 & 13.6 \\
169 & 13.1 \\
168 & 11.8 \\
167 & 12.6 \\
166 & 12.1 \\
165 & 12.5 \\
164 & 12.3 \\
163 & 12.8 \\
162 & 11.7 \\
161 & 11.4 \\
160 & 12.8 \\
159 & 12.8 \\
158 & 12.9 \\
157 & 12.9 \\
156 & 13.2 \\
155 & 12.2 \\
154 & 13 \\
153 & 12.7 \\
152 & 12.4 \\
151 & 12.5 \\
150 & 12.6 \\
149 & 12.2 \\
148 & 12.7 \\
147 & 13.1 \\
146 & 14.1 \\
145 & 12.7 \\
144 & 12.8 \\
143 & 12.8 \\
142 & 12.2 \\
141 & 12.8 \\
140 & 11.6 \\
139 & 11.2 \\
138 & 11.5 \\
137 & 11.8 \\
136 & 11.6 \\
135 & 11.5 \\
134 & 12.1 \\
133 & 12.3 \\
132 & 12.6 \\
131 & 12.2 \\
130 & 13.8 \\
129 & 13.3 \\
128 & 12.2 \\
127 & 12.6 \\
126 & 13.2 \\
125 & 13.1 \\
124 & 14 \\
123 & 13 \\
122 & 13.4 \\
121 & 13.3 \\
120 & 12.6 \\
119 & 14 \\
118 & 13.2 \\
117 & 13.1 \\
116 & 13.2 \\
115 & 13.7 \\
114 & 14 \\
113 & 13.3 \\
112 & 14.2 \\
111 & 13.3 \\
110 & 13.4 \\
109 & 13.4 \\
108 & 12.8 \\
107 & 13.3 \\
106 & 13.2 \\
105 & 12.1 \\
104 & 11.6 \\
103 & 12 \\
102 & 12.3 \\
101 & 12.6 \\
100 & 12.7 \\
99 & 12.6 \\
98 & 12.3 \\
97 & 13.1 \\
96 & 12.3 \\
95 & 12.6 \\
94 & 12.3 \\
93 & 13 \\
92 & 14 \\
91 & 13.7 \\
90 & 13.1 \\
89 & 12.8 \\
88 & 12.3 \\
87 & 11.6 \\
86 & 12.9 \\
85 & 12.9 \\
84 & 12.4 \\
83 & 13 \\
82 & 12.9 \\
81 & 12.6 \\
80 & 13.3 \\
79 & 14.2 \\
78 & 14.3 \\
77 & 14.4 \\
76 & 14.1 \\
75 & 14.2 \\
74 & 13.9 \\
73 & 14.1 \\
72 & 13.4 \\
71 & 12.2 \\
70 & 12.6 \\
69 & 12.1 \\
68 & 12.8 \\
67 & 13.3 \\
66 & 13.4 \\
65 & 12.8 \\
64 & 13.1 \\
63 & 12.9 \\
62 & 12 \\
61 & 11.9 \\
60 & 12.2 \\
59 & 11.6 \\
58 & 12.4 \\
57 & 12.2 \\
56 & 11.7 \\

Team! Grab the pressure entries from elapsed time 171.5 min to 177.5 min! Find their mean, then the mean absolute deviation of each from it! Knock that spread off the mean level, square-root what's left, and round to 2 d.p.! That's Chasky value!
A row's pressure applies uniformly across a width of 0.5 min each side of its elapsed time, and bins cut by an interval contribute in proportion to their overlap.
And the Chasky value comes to 3.57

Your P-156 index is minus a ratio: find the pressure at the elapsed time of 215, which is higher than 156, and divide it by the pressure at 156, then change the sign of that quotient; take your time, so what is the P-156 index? -0.93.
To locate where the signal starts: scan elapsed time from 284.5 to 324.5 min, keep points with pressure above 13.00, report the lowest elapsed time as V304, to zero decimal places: 285 min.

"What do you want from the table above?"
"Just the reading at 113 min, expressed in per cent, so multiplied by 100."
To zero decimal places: 1330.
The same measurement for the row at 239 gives 1270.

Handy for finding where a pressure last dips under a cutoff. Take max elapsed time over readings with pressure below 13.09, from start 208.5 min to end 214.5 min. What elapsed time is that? 214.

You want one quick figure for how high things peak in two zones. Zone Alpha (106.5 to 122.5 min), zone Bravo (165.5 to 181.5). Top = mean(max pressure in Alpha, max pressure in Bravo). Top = 14.1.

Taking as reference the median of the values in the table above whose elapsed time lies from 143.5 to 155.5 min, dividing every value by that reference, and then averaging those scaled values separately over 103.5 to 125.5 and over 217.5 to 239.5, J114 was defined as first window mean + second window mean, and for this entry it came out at 2.05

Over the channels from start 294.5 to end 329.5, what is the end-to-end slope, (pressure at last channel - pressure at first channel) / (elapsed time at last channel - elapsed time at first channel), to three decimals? -0.018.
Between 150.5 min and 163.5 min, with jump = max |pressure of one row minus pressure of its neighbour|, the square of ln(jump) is 0.113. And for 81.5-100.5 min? 0.069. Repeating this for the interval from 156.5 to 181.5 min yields 0.113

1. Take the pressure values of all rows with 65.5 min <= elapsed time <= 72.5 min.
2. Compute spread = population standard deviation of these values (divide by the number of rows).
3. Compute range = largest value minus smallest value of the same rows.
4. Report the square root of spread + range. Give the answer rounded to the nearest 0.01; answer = 1.35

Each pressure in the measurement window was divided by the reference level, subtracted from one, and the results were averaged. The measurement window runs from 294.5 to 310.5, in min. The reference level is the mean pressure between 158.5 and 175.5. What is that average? 0.10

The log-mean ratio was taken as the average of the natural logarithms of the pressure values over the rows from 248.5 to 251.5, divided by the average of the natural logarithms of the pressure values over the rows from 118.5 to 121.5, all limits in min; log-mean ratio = 1.00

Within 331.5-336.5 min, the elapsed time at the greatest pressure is 333 min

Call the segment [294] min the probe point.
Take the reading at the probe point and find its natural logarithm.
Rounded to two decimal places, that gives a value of 2.55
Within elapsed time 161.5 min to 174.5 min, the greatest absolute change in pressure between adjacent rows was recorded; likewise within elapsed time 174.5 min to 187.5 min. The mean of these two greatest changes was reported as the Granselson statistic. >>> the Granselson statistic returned 1.15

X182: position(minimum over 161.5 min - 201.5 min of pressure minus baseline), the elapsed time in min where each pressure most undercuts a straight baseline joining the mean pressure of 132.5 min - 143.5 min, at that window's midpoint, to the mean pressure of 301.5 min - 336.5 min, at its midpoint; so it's 194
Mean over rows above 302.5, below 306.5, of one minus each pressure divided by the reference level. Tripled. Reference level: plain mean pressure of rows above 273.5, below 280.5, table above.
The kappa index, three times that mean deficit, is 0.40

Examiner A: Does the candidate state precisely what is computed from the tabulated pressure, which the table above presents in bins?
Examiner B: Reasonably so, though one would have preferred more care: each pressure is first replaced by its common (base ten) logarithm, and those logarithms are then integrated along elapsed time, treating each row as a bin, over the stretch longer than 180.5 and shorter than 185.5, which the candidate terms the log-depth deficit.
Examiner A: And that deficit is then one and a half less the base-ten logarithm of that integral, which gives 0.77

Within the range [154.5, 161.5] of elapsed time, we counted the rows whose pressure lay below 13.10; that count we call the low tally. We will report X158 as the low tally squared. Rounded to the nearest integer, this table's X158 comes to 36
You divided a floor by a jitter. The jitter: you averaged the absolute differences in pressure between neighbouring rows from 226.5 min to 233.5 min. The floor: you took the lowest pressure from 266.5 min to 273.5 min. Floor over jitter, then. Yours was 20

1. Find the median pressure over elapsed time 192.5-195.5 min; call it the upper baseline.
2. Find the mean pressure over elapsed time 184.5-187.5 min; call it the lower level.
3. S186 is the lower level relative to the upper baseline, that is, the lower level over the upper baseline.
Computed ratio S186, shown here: 1.10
